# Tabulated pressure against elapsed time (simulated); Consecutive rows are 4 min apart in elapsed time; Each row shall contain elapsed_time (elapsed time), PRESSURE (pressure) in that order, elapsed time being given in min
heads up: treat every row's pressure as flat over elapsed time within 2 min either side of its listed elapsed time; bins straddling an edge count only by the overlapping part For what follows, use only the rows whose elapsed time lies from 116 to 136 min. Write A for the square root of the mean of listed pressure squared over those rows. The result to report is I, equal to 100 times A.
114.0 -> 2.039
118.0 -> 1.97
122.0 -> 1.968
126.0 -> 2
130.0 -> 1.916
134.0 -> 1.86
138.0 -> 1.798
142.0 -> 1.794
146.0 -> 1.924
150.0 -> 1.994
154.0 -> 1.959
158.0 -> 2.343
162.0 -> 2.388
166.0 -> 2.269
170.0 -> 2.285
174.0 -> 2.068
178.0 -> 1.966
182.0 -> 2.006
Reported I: 194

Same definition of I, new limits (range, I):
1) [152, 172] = 225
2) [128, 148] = 186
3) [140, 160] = 201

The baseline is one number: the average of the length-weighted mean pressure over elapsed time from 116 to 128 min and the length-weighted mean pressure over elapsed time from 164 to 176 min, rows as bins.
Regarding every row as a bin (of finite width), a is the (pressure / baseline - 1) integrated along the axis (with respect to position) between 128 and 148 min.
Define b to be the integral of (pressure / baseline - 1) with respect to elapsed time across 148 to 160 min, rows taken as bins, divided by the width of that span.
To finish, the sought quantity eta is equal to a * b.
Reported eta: -0.01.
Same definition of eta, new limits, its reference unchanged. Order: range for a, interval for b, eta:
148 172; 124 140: -0.12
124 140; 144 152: 0.10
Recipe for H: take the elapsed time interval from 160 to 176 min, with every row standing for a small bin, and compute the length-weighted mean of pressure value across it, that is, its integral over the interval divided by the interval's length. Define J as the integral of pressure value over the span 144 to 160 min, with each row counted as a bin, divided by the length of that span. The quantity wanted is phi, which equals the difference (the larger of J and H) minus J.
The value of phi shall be 0.20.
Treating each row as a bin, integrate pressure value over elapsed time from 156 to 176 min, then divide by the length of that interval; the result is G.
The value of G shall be 2.27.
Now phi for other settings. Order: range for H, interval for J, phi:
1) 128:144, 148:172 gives 0.00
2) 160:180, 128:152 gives 0.31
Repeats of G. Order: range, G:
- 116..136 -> 1.94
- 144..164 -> 2.12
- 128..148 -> 1.86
